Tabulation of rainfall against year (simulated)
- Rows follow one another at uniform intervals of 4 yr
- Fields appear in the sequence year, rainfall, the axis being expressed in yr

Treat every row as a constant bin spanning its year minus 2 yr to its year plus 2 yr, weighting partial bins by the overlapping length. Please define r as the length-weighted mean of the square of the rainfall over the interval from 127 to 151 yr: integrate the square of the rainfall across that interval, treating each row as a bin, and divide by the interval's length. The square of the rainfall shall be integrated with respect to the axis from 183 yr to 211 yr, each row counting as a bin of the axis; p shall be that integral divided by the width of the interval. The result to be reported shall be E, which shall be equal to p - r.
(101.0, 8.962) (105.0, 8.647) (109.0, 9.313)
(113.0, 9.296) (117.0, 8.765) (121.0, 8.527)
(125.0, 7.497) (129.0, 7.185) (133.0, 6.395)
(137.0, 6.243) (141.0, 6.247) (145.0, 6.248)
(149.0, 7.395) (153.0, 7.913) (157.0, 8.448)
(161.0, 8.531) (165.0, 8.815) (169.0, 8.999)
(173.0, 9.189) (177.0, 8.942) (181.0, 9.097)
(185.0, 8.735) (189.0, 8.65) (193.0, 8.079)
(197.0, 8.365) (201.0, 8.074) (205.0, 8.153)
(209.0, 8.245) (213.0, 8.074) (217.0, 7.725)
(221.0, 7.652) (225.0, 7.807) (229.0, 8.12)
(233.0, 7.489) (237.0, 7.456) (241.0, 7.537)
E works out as 25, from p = 69.4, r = 44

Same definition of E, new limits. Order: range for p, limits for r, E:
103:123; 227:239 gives 20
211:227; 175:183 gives -20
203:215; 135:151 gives 24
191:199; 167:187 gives -13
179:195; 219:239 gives 15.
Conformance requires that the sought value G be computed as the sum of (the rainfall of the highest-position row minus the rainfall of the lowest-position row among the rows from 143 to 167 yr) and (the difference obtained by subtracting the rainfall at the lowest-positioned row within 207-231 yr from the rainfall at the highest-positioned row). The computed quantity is 2.4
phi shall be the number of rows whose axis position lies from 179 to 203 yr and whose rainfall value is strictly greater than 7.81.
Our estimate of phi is 6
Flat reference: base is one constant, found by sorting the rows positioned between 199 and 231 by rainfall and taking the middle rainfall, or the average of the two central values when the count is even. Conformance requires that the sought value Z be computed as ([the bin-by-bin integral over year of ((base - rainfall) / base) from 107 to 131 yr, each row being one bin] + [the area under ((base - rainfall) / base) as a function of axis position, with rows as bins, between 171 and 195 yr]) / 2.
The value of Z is -1.6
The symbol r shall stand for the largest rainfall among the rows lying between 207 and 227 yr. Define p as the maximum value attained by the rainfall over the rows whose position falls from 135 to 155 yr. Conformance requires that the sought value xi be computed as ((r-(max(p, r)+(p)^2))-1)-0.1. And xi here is -64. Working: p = 7.913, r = 8.245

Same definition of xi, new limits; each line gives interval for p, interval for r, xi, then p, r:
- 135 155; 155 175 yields -64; 7.913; 9.189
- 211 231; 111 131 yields -67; 8.12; 9.296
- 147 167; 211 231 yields -79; 8.815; 8.12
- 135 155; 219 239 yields -64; 7.913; 8.12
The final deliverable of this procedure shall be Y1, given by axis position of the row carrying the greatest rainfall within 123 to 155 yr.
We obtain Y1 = 153.0 yr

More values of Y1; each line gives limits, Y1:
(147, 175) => 173.0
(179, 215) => 181.0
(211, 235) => 229.0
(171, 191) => 173.0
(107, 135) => 109.0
